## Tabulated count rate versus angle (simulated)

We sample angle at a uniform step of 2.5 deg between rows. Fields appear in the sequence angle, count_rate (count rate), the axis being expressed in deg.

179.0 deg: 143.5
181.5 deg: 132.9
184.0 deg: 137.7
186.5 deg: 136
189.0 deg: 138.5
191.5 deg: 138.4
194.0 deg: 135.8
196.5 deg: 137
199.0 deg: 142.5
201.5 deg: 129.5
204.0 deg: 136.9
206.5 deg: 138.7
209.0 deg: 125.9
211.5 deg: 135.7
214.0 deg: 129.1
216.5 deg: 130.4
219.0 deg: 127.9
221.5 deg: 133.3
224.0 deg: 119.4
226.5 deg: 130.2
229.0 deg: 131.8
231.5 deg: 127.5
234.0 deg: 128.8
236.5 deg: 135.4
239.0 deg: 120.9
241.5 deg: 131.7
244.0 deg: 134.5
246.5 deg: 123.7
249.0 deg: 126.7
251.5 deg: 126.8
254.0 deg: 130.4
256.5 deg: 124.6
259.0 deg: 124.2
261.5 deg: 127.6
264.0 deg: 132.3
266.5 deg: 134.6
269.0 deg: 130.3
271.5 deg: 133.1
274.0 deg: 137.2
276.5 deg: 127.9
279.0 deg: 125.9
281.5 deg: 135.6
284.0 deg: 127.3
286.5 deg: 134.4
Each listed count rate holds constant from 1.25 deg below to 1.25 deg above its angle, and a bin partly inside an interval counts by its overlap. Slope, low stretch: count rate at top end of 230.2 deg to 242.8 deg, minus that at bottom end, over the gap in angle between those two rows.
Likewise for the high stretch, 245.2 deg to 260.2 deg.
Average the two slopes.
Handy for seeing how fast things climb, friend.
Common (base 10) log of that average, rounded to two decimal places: -0.64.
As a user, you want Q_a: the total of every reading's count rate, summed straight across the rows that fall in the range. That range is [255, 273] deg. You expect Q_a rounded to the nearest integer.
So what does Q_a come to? 907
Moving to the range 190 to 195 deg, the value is 274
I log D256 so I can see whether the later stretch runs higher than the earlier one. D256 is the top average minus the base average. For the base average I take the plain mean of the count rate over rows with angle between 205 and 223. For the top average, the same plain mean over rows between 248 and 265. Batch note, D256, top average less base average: -4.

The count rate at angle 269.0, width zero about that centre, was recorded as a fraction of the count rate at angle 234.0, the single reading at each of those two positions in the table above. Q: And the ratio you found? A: 1.01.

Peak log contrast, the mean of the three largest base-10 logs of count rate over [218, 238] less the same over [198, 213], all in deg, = -0.019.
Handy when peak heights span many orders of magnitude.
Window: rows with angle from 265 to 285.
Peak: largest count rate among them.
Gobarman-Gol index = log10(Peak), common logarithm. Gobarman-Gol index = 2.14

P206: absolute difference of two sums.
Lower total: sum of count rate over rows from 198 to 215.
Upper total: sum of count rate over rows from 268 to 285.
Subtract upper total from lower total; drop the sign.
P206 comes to 21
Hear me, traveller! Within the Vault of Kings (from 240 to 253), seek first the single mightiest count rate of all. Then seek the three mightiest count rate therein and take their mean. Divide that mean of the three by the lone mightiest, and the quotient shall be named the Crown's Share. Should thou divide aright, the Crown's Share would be 0.974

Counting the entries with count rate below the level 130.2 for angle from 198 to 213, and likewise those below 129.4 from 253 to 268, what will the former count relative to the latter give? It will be 0.67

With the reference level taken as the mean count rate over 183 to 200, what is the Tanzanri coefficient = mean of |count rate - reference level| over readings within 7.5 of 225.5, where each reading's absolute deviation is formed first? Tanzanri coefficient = 9.6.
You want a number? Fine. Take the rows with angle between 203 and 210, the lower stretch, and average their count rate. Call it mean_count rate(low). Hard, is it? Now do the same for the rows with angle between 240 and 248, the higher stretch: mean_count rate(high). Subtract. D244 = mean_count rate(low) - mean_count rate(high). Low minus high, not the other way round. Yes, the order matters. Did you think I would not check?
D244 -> 4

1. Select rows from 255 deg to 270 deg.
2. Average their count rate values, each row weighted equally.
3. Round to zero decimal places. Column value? 129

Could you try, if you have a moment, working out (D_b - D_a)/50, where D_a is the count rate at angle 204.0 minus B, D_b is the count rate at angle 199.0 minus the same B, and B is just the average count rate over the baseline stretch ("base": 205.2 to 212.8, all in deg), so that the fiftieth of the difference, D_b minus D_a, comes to 0.11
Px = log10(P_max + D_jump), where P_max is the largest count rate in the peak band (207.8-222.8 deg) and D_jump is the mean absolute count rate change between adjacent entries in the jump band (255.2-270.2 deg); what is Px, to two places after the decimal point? 2.14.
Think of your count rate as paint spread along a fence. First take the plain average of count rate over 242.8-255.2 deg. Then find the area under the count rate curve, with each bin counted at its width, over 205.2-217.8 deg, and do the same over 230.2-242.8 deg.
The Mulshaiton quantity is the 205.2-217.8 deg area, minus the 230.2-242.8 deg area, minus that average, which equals -90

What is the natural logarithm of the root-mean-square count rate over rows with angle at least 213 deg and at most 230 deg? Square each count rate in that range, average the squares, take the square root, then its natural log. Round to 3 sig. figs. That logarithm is 4.86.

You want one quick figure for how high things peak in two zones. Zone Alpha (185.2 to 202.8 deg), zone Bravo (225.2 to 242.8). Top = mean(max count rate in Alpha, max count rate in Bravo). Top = 139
